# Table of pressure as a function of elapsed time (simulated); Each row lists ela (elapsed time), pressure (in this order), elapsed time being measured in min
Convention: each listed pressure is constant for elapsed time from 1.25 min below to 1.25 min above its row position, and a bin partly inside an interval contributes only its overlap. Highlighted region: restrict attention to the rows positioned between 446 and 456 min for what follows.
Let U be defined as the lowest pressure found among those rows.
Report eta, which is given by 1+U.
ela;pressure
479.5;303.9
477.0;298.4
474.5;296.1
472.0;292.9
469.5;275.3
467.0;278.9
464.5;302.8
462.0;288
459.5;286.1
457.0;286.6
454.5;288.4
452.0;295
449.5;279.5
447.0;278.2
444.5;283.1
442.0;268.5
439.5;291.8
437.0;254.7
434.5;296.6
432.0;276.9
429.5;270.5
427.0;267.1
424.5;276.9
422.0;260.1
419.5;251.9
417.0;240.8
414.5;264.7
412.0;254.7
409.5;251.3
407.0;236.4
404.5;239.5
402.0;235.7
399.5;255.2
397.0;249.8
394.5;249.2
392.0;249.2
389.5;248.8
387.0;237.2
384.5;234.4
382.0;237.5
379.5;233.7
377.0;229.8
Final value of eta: 279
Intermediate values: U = 278.2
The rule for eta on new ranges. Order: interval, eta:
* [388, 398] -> 250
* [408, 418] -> 242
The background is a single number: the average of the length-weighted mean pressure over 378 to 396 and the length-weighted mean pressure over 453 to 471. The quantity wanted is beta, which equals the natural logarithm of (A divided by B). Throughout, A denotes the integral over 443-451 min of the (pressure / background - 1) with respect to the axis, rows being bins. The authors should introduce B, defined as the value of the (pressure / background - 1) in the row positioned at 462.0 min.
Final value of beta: 1.69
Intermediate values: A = 0.5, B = 0.09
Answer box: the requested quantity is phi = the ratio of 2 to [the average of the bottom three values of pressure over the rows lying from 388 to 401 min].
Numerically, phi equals 0.0080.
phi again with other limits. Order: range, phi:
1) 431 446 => 0.0075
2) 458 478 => 0.0071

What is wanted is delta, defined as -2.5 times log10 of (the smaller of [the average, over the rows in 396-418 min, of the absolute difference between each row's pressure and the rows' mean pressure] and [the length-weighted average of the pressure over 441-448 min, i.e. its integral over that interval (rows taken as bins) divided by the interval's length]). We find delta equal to -2.31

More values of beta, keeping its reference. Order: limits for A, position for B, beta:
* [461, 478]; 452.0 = 2.67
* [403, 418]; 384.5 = 2.11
